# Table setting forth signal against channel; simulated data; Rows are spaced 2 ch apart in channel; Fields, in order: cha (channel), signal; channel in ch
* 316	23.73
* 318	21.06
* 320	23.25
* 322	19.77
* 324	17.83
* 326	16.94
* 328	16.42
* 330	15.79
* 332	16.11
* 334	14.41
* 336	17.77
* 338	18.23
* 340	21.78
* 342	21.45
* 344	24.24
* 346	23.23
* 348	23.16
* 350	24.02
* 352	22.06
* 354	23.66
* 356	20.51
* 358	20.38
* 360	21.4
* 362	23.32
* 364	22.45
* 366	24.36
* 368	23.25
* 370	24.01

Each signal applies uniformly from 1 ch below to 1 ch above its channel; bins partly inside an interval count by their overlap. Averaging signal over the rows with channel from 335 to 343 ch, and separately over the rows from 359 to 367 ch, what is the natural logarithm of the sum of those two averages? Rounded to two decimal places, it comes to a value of 3.75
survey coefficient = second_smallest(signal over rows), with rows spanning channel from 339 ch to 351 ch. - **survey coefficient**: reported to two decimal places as 21.78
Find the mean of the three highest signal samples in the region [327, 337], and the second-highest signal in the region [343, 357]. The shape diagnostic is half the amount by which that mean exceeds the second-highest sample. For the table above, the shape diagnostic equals -3.6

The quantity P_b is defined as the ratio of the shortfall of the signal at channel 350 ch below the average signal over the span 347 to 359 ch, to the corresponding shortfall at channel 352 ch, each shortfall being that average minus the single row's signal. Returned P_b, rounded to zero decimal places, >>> -7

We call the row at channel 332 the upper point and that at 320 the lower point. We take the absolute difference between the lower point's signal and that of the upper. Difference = 7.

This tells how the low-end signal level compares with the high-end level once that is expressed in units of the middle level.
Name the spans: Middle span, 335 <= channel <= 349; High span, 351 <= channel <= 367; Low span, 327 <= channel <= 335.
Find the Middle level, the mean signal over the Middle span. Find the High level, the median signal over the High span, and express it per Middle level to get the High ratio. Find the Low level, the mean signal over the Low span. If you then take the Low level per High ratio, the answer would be 15.1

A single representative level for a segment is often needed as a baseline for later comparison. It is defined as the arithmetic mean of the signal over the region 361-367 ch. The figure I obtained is 23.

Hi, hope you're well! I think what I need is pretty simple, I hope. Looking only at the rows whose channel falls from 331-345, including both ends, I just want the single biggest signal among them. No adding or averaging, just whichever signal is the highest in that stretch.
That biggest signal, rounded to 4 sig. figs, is 24.24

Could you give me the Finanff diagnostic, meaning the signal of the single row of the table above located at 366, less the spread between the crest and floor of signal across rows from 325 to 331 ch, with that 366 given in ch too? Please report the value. 23.2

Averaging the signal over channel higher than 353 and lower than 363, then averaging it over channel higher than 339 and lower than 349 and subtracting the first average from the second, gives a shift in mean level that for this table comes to 1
